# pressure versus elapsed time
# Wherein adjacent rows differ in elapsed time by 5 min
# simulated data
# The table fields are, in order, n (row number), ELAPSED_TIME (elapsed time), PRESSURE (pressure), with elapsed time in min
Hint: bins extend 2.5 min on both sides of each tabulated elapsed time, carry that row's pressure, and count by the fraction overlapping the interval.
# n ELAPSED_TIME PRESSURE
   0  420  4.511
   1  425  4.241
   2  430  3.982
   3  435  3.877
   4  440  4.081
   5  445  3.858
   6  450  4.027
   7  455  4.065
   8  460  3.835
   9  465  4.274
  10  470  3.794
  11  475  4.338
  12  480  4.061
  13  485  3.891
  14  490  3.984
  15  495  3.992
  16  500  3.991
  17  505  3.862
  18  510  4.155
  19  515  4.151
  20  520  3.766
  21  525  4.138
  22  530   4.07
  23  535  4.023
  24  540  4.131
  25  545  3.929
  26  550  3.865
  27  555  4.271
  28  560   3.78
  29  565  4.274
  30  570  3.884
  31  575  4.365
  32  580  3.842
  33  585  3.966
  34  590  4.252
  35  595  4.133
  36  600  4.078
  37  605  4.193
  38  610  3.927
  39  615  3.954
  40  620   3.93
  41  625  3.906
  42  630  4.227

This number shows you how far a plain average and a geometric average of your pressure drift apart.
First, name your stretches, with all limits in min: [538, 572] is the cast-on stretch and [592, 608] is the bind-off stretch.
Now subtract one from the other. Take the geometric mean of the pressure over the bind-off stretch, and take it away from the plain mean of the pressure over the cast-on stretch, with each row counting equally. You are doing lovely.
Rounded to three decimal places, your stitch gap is -0.115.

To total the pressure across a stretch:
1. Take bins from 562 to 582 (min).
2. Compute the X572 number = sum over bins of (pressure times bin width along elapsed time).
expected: 81.8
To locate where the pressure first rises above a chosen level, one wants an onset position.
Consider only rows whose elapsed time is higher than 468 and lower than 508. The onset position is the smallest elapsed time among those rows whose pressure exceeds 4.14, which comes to 475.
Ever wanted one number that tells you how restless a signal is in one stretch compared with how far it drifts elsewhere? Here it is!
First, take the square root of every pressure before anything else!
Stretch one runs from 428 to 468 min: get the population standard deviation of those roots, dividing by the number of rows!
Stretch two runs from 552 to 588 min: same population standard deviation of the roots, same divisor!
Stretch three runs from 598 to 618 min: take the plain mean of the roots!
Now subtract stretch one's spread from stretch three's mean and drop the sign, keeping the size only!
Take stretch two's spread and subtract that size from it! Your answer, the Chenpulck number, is -1.92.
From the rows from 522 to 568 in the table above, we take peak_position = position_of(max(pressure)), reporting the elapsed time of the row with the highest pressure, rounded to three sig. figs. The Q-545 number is 565 min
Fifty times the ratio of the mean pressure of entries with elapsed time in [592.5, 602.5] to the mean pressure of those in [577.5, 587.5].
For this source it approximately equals 52.6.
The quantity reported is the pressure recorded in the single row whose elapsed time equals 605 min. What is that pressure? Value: 4.193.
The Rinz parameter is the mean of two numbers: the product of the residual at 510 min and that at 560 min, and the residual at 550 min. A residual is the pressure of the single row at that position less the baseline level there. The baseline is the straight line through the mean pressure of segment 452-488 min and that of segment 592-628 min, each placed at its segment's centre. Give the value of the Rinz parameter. -0.10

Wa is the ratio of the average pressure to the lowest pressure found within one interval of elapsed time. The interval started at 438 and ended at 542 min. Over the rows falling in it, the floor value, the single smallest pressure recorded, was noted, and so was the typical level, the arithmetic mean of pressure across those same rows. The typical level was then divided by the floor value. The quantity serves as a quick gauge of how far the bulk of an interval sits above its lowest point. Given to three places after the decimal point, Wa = 1.068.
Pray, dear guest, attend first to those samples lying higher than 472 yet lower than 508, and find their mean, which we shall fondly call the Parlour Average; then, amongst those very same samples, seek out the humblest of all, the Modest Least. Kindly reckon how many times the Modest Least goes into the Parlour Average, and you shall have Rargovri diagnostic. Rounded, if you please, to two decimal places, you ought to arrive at 1.04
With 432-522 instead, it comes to 1.06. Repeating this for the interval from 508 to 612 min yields 1.08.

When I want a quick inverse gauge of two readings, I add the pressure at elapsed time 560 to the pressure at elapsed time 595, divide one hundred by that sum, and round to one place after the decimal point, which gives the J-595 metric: 12.6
